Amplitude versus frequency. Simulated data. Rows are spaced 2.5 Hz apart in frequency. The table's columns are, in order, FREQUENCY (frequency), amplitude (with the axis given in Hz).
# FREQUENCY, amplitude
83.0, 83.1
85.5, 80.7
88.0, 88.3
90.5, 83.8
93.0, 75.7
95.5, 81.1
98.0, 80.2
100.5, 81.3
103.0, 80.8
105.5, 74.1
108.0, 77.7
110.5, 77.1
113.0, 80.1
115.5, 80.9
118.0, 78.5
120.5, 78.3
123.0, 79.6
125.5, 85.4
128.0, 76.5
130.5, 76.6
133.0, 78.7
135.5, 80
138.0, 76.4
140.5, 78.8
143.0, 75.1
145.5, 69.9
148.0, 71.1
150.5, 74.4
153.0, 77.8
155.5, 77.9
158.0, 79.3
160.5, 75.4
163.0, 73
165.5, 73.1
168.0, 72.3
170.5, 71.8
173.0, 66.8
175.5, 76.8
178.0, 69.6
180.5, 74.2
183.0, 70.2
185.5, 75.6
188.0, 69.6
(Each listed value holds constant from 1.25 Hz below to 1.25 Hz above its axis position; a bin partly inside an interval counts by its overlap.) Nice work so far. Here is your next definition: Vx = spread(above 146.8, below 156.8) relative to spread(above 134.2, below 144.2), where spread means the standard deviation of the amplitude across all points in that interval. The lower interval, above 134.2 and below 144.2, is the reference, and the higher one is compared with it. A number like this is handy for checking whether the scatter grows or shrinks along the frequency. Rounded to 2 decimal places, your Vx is 1.45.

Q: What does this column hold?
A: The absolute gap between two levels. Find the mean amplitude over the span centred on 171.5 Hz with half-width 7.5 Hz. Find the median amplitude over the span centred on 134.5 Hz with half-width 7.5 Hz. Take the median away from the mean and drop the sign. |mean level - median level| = 5.9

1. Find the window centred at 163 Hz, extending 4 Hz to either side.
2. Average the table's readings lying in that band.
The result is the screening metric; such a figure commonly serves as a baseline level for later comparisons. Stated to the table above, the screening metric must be 74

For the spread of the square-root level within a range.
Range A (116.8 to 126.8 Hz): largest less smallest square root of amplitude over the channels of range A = 0.39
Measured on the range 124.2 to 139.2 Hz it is 0.50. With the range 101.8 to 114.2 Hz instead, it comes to 0.38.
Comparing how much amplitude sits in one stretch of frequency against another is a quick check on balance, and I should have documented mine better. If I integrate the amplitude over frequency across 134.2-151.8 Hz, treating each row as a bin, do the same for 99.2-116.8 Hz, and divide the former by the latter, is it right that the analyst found 0.95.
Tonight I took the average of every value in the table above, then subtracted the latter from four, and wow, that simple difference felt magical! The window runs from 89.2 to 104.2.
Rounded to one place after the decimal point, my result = -76.5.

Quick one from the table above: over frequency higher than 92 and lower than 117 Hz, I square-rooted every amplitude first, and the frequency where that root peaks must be 100.5 Hz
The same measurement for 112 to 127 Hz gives 125.5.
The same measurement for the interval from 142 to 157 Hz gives 155.5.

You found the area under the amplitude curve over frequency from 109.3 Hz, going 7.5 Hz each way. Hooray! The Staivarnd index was 1177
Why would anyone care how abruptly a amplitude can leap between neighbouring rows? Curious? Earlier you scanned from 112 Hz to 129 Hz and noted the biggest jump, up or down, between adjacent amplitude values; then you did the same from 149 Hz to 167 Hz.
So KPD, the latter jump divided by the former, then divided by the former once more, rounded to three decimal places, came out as 0.049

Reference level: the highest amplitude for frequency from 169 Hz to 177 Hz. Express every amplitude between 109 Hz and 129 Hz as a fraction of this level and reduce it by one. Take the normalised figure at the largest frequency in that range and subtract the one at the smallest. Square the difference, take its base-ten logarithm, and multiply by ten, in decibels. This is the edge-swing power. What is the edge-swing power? -42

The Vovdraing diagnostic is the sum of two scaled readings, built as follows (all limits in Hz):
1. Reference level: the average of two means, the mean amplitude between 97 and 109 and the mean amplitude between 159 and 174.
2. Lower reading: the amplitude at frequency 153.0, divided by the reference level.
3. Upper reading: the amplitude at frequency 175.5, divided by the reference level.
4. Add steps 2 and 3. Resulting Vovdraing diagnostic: 2.05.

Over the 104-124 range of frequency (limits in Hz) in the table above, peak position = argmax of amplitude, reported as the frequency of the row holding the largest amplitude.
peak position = 115.5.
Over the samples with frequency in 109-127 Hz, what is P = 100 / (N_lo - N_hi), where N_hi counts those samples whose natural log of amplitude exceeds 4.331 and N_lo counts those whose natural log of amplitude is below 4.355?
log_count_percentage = -17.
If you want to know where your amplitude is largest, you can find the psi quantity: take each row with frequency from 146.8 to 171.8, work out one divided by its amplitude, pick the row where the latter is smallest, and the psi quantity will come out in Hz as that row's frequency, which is 158.0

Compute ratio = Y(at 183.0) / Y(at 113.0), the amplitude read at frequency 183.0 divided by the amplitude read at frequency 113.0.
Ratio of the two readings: 0.88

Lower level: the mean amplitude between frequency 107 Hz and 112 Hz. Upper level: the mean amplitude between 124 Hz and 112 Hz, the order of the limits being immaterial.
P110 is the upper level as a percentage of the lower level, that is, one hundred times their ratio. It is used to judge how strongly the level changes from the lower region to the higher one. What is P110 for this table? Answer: 103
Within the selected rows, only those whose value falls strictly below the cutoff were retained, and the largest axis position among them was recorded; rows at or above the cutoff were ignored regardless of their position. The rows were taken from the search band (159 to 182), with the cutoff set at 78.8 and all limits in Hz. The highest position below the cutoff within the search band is 180.5 Hz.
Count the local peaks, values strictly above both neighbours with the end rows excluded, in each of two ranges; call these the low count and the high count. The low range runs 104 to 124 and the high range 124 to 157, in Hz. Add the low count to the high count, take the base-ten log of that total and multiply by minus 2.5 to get -1.5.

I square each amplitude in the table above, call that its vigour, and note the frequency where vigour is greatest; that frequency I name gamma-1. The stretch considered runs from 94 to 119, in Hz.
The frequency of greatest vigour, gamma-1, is 100.5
